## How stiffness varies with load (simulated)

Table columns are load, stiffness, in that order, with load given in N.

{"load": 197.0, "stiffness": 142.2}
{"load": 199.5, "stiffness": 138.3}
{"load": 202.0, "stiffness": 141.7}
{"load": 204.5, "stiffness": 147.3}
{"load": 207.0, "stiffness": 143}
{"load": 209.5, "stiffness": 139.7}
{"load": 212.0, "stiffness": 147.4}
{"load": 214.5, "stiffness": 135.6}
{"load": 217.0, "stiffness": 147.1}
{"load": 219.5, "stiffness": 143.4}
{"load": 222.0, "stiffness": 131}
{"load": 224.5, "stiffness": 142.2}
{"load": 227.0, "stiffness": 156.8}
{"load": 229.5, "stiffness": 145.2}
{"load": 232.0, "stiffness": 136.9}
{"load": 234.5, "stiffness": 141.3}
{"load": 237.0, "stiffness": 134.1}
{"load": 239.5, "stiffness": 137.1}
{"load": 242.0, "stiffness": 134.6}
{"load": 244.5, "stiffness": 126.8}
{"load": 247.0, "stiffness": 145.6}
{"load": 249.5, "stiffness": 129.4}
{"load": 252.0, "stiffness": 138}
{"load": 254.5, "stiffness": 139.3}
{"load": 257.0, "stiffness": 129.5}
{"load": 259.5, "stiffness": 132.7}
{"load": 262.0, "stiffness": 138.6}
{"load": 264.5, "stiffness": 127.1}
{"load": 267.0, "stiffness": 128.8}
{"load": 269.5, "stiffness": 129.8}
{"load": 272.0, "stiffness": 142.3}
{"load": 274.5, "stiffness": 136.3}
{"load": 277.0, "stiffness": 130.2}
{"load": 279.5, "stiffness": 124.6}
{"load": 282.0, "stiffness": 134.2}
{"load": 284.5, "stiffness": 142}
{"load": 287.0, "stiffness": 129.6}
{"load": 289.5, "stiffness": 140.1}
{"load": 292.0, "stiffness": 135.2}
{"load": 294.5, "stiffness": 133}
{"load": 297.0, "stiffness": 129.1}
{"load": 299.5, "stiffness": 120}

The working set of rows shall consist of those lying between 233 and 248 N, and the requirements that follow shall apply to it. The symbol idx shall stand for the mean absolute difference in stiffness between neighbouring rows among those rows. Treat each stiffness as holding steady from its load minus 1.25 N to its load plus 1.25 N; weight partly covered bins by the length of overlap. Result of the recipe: 8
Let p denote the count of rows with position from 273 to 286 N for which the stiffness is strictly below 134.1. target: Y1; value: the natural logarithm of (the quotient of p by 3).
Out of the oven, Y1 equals -0.41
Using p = 2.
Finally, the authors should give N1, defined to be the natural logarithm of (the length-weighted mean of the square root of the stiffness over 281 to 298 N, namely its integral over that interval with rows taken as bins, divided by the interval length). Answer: 2.45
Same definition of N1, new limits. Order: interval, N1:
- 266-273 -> 2.45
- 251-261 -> 2.45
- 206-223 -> 2.47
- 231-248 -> 2.46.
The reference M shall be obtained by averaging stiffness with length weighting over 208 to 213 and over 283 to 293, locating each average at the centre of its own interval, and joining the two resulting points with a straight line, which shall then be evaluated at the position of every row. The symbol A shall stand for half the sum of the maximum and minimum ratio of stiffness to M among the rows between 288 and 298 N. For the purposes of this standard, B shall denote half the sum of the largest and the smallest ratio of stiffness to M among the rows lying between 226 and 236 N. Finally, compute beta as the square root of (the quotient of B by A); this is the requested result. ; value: 1.02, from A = 0.99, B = 1.04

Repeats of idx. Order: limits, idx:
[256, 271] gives 5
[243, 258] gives 11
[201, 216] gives 7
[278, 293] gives 9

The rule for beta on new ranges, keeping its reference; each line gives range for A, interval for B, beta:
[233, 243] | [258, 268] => 0.99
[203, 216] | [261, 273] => 0.99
